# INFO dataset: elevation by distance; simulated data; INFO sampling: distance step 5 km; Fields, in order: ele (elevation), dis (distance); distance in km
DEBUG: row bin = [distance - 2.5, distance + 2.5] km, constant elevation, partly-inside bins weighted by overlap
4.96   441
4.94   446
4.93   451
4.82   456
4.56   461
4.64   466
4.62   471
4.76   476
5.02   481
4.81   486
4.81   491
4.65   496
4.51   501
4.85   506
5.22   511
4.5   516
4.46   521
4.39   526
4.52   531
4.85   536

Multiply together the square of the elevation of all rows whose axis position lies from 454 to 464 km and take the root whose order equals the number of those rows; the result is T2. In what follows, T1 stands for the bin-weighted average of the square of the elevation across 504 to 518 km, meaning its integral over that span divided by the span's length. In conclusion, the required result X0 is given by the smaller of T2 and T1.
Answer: 22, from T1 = 23.8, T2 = 22.0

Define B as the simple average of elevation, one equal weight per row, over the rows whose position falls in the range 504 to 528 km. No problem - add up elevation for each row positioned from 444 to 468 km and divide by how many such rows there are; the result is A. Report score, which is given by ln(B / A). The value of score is -0.020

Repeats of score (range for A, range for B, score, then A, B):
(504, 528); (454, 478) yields -0.001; 4.68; 4.68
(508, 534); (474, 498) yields 0.041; 4.62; 4.81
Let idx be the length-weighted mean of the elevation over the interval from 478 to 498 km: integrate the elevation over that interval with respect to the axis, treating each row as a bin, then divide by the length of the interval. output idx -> 4.83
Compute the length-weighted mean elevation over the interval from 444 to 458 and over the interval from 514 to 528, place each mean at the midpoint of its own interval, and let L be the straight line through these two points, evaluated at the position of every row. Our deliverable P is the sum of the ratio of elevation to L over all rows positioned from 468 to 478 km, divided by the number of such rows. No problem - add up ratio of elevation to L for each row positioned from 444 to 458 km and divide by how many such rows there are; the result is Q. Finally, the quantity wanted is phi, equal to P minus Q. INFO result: -0.01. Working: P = 0.99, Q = 1.00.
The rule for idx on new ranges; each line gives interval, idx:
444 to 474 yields 4.75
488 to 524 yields 4.71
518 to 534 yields 4.47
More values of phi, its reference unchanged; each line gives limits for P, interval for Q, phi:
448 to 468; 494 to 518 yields -0.07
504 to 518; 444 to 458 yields 0.08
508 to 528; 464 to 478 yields 0.06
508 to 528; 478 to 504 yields 0.01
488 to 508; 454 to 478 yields 0.05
